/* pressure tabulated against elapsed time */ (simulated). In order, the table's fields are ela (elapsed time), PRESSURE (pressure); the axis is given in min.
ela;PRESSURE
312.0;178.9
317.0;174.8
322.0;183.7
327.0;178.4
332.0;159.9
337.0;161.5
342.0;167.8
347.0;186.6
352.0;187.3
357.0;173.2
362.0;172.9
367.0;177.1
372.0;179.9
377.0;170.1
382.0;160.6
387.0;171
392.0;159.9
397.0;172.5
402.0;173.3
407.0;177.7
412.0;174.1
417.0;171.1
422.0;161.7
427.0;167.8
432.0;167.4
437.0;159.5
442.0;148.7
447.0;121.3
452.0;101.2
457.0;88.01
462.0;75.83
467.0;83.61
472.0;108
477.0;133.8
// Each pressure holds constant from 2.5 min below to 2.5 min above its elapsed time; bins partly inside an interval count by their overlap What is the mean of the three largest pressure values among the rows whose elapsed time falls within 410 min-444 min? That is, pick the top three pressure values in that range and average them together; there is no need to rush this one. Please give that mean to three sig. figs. 171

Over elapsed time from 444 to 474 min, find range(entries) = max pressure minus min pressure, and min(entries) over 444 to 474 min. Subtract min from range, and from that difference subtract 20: -50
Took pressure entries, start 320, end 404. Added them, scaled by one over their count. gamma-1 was 173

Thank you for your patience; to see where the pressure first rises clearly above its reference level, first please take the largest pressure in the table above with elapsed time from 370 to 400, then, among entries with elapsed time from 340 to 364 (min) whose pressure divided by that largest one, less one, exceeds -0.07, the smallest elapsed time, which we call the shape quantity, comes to 342.0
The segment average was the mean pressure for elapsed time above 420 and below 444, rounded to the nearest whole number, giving 161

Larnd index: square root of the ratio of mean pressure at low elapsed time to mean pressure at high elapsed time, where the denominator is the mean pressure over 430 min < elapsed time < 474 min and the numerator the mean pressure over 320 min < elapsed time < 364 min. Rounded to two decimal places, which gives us 1.22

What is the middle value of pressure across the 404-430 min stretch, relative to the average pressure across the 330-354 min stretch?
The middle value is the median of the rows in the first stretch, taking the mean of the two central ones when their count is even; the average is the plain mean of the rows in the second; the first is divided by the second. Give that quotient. 0.991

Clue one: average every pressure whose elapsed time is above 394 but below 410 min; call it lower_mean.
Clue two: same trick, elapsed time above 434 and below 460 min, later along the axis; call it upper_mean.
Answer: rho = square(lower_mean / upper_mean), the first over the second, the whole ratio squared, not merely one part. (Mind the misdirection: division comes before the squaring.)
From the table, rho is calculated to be 2.0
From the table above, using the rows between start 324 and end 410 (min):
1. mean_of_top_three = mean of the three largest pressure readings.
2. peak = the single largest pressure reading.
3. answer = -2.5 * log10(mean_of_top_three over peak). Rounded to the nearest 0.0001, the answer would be 0.0158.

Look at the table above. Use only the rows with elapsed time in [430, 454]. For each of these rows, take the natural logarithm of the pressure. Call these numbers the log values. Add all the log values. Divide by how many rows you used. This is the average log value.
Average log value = 4.92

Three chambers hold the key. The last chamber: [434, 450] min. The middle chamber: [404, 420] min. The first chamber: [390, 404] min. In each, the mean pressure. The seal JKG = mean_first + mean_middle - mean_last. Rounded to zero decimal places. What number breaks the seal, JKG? 200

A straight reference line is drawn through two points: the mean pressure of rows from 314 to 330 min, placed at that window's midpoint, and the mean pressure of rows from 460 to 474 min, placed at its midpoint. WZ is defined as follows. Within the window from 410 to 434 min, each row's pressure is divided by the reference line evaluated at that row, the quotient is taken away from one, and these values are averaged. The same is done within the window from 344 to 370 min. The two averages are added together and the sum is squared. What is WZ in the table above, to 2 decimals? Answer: 0.34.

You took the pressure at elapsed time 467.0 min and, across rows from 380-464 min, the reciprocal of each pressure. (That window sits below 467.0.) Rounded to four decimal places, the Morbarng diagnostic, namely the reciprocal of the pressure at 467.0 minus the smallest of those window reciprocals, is 0.0063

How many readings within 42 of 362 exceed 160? 15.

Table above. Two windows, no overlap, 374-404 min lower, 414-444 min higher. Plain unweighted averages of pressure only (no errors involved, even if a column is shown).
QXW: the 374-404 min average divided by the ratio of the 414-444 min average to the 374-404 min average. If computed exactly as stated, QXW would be 173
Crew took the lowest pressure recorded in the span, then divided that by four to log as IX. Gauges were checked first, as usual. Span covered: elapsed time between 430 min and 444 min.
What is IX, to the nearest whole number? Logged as 37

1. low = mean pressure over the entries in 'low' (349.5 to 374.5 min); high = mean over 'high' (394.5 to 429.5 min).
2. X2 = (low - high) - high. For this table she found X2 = -164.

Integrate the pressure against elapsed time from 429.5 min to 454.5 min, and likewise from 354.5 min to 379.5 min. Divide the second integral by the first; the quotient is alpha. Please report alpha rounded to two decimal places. 1.25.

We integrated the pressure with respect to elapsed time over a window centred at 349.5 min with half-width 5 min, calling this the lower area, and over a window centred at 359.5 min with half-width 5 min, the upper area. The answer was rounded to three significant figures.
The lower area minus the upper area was 139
